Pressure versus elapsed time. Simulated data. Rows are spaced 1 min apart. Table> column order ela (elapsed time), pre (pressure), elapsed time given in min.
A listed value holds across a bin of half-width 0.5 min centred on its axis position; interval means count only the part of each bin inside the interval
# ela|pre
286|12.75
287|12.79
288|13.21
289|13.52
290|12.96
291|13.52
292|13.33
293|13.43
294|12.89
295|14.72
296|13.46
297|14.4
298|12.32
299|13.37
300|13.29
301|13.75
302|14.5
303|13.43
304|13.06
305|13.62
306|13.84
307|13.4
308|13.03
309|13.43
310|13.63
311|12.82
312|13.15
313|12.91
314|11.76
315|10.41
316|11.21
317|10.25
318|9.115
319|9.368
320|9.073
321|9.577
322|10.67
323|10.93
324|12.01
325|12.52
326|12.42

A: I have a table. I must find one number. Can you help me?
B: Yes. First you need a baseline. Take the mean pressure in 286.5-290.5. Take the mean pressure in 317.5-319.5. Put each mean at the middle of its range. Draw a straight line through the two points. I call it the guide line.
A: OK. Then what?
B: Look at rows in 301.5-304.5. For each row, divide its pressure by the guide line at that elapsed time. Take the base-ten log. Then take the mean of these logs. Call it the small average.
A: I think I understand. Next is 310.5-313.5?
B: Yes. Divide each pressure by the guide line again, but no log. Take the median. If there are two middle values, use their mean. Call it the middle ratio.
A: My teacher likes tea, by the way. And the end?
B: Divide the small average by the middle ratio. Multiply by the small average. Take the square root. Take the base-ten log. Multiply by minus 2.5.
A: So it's 2.8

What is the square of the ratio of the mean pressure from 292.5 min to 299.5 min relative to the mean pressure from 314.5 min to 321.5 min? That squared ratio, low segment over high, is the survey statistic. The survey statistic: 1.9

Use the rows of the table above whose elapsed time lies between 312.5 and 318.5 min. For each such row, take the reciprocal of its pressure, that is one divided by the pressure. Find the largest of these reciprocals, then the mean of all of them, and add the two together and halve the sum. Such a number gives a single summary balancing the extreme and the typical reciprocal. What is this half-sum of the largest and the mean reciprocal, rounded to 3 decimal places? 0.101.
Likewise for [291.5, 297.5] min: 0.075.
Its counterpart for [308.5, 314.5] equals 0.081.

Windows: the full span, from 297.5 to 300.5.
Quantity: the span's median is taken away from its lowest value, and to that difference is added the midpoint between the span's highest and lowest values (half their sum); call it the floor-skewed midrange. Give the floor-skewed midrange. 11.9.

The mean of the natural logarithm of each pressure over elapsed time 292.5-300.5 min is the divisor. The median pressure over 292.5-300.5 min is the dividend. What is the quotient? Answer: 5.15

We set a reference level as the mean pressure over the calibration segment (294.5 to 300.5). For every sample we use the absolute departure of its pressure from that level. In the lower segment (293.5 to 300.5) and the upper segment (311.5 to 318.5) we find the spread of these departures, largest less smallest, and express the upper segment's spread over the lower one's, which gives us 3.5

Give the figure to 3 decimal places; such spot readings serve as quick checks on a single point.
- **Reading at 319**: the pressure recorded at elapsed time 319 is 9.368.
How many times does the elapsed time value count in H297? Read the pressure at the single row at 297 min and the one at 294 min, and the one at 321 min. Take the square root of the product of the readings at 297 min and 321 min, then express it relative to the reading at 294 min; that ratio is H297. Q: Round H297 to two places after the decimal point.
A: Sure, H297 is 0.91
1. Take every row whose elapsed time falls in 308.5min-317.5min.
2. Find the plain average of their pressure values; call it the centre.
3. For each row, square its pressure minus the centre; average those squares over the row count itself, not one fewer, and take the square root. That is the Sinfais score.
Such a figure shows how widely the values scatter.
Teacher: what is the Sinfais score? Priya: 1.2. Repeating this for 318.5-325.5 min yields 1.2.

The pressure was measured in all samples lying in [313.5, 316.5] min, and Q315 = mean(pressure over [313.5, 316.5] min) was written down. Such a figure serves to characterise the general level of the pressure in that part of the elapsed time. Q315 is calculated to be 11.13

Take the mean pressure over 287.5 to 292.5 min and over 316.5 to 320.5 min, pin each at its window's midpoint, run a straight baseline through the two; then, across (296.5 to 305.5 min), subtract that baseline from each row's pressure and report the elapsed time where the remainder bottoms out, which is 298 min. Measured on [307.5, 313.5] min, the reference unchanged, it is 308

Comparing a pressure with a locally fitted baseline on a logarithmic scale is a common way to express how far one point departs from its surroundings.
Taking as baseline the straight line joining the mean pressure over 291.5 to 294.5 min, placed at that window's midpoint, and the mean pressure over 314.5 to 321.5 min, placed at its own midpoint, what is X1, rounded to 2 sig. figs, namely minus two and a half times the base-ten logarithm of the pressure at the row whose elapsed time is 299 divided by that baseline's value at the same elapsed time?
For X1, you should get -0.081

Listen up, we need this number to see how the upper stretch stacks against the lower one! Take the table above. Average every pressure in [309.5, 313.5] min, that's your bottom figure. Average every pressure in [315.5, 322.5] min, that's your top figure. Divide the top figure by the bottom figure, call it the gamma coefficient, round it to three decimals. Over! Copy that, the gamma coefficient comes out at 0.754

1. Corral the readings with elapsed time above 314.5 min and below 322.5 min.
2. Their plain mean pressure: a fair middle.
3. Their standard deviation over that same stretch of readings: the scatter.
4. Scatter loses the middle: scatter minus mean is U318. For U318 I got -9.2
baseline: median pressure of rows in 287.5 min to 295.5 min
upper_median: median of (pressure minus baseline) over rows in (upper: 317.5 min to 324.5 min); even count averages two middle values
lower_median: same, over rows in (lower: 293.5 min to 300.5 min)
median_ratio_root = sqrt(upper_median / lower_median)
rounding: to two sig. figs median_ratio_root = 20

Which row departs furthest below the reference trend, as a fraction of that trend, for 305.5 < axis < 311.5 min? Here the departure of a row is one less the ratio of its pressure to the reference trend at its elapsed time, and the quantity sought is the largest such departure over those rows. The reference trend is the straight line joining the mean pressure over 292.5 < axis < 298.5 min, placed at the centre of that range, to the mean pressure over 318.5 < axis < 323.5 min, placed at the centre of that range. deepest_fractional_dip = -0.11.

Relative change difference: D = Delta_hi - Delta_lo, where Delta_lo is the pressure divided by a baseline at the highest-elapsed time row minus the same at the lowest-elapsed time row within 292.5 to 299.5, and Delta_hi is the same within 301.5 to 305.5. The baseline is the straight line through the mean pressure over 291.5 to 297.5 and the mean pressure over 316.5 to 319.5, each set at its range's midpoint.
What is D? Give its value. -0.10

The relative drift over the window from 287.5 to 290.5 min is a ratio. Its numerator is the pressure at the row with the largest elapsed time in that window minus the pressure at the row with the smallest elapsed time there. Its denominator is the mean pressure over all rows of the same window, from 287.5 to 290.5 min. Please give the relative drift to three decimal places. -0.019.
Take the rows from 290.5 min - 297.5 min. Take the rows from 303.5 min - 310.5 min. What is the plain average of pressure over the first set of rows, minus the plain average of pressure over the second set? 0.2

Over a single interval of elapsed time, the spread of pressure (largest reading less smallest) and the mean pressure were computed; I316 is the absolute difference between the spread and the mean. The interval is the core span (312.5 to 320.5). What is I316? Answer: 6.7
